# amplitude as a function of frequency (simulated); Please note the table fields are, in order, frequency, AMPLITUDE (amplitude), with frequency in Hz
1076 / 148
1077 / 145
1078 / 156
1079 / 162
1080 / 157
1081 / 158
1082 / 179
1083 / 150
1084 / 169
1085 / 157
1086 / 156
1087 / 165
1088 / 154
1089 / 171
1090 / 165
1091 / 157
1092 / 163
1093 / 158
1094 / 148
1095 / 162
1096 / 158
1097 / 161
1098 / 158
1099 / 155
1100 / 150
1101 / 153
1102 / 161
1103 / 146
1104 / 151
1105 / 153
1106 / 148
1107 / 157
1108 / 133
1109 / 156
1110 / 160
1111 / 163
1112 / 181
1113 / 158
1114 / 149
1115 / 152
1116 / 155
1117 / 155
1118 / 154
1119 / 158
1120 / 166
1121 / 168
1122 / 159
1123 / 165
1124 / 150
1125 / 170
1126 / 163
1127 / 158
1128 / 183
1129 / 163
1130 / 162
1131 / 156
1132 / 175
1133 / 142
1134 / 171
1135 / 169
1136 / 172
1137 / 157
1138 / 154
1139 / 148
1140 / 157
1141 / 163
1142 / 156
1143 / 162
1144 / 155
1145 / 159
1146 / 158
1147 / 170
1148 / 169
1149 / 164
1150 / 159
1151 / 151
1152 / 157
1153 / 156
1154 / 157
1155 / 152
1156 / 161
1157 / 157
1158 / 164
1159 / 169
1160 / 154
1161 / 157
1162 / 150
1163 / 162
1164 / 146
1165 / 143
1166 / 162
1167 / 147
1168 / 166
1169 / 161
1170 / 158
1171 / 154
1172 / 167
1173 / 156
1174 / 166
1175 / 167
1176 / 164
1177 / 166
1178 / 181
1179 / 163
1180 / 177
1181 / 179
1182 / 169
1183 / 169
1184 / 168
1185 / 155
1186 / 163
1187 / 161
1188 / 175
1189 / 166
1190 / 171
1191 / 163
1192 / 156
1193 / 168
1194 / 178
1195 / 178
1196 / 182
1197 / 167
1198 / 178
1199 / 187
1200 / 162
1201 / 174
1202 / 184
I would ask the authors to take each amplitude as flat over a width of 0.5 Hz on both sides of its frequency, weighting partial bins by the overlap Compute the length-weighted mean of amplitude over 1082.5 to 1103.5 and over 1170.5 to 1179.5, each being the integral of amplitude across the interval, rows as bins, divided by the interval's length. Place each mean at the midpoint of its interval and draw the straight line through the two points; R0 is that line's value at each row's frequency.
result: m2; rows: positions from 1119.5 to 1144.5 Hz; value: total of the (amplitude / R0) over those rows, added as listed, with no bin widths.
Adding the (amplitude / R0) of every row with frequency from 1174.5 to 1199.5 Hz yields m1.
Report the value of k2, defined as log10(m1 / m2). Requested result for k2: 0.0093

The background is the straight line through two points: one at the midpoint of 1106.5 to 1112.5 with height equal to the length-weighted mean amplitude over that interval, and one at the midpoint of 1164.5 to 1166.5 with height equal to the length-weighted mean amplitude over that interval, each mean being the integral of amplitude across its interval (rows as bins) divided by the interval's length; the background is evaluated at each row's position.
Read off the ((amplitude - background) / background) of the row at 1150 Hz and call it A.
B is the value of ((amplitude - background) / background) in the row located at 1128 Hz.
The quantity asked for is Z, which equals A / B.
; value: 0.2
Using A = 0.03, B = 0.17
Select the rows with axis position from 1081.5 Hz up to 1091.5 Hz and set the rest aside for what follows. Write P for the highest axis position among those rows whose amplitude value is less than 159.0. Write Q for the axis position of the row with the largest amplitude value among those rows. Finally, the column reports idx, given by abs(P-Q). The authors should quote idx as 9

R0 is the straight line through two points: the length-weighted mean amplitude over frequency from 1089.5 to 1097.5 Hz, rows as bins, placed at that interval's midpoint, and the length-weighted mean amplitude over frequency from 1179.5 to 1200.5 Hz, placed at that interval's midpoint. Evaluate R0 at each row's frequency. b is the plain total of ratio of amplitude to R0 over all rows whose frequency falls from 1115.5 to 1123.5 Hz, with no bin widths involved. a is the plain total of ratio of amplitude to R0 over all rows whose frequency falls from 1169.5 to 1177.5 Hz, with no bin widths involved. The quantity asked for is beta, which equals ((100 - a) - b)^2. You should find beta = 7120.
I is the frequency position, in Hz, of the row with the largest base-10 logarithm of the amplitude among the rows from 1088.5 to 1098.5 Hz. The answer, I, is 1089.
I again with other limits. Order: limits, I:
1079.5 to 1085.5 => 1082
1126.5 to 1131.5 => 1128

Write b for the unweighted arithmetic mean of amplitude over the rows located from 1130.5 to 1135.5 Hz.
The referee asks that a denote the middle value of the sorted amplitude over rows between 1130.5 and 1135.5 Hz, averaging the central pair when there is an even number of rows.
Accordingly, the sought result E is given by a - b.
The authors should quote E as 6.4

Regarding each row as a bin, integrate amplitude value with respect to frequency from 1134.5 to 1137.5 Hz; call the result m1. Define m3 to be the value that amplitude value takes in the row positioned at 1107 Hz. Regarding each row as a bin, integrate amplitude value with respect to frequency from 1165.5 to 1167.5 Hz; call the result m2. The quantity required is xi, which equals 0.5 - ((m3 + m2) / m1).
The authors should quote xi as -0.4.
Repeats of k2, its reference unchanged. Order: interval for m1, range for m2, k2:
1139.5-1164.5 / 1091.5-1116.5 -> -0.0025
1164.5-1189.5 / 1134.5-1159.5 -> 0.0047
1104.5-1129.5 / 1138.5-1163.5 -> 0.0088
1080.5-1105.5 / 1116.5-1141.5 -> -0.0004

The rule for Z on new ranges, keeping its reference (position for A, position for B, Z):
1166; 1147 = 0.6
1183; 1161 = 4.6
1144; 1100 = 0.0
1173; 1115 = -0.8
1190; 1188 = 0.8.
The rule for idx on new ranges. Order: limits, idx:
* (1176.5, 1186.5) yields 7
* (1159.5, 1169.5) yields 1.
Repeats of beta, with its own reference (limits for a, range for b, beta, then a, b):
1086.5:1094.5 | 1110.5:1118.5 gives 7069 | 8.07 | 7.85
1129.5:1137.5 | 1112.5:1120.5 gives 7109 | 7.97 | 7.71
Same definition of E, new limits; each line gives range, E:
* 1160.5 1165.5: -1.6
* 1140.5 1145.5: 0.0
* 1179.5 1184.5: -3.4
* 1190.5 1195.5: -0.6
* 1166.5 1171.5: 0.8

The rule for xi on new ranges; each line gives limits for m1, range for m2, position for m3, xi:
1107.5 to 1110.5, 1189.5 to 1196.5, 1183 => -2.5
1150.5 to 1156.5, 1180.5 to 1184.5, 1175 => -0.4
